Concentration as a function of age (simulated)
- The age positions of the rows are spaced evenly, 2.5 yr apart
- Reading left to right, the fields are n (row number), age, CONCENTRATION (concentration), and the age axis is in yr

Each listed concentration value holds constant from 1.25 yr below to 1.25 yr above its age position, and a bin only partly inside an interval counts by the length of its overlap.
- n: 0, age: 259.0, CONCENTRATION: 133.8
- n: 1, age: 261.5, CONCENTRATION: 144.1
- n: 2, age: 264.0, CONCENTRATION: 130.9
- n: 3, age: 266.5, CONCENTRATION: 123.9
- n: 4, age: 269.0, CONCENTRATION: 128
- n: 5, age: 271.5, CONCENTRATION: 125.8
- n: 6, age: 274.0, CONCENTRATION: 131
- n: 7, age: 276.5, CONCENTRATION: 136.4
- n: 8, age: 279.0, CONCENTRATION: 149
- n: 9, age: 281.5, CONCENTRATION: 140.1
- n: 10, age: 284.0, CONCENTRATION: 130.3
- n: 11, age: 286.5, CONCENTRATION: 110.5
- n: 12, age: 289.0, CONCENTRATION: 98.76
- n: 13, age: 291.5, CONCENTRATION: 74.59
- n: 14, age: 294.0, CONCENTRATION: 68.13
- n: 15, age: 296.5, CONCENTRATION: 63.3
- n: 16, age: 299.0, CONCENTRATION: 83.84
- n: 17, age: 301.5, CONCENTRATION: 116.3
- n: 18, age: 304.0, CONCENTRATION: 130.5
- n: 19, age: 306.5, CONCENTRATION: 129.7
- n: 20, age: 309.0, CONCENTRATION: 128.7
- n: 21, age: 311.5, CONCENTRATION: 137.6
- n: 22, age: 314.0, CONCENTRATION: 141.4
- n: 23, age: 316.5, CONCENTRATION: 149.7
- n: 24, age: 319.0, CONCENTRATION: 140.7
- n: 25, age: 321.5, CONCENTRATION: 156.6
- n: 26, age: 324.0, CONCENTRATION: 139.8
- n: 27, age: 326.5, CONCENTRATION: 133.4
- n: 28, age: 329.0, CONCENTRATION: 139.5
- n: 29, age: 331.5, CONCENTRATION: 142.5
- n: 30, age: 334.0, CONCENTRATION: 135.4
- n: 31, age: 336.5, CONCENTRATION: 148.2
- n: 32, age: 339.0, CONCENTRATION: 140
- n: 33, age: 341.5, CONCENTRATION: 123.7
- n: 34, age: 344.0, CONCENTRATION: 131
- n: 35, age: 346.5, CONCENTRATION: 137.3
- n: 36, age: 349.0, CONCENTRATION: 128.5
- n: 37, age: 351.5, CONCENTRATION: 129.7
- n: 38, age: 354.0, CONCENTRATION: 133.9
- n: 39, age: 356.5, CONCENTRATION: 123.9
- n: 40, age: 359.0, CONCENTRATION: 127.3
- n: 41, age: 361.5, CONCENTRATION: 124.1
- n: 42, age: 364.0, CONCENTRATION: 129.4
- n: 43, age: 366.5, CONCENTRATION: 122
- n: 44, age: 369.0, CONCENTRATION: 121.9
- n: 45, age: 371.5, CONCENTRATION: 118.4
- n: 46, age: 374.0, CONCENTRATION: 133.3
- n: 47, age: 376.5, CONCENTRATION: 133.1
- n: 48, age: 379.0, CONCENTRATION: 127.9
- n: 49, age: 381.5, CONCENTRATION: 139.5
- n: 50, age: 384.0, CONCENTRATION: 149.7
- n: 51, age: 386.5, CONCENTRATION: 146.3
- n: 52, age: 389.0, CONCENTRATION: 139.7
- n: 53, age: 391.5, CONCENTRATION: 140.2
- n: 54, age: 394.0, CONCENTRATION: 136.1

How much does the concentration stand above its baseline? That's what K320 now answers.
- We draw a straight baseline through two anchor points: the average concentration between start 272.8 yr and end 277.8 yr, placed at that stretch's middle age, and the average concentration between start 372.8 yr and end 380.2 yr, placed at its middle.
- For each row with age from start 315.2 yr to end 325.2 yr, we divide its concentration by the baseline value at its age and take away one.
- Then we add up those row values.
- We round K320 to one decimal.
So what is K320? 0.4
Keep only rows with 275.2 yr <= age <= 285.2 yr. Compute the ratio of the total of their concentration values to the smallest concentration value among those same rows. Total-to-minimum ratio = 4.27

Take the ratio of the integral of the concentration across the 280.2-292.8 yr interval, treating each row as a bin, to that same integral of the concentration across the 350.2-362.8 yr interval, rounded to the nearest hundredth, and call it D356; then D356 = 0.87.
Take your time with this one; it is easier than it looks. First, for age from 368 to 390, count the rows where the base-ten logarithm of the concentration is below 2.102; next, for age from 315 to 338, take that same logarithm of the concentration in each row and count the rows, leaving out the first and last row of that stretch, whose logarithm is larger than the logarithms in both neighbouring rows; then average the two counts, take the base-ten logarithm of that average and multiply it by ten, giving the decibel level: 3.0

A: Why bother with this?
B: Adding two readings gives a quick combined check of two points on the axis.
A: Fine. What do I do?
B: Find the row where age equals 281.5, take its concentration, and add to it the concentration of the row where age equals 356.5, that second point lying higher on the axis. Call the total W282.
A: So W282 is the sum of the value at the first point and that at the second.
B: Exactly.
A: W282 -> 264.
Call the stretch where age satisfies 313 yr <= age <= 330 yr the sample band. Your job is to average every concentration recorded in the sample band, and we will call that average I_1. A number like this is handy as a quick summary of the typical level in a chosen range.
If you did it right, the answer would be 143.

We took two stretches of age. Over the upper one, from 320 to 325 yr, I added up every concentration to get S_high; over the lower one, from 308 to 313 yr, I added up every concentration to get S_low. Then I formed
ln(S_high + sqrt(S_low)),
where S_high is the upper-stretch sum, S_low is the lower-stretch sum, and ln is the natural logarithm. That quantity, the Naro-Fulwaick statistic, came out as 5.75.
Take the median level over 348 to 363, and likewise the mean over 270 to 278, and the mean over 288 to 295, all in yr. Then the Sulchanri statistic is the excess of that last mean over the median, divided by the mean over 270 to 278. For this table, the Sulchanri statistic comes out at -0.36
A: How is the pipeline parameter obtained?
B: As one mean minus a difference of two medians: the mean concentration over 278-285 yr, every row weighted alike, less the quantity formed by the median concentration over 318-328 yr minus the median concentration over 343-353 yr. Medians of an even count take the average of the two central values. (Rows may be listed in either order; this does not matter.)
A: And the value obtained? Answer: 130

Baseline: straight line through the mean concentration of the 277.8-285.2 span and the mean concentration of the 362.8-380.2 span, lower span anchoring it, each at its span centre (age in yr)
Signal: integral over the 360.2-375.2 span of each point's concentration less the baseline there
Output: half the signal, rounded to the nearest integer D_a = -17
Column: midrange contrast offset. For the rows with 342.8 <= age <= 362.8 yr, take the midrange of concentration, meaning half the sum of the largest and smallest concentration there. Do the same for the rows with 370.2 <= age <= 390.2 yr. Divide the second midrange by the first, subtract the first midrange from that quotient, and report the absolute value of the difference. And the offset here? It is 130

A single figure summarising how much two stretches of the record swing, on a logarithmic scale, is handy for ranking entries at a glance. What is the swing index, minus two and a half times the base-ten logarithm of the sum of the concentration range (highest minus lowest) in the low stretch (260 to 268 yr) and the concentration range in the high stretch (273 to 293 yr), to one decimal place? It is -4.9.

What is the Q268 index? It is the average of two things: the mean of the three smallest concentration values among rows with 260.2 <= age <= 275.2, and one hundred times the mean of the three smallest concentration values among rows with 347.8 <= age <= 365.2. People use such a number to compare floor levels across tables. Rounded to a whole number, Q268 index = 6318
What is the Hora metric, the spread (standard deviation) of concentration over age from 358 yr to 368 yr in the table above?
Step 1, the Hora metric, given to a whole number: 3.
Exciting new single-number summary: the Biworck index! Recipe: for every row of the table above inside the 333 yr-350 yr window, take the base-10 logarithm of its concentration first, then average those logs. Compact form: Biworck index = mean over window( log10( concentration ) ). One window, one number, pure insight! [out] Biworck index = 2.13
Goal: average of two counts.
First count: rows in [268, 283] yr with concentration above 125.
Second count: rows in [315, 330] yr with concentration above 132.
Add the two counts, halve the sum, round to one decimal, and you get 6.0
